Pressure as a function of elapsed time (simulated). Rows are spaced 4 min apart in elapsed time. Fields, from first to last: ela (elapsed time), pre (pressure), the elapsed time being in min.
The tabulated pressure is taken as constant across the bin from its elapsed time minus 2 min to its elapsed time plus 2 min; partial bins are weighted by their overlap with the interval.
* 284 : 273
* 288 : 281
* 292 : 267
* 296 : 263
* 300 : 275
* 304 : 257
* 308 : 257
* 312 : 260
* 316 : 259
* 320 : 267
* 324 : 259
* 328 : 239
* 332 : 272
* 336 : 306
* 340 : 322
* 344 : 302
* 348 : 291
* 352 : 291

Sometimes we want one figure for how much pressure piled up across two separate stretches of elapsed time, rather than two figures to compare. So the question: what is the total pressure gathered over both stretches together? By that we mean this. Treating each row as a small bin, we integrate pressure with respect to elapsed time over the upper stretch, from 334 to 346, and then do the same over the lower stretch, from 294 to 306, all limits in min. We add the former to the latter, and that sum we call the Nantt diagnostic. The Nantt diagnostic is 6900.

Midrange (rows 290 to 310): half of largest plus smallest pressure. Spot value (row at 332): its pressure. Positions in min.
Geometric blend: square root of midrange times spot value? 269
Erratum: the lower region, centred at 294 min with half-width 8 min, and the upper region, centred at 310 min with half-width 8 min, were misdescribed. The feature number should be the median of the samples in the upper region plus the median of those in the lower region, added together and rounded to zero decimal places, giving 529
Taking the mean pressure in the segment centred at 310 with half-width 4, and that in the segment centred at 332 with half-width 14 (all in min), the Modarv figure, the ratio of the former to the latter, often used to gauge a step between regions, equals 0.92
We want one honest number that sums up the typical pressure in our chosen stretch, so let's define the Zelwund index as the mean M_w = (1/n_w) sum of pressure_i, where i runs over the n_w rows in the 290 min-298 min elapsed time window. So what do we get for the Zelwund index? 265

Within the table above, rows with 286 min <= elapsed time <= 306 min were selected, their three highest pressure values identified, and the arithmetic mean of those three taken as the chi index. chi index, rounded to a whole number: 274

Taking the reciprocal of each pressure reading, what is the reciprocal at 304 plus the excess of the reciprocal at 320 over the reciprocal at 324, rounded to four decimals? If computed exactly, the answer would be 0.0038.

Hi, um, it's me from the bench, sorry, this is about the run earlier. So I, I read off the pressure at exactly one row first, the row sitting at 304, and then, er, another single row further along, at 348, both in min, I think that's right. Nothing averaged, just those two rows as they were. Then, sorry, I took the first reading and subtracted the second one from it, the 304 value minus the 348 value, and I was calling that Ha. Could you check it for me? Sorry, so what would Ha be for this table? -34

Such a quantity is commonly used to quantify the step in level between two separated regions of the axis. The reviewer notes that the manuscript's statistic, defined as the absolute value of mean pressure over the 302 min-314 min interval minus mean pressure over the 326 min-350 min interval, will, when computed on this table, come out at 31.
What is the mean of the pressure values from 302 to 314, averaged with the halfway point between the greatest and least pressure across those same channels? 258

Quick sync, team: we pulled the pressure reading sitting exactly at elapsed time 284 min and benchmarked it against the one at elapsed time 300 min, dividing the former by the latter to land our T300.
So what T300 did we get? 0.99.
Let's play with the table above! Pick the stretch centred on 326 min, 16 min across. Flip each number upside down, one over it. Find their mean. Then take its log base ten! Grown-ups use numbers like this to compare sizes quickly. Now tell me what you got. -2.41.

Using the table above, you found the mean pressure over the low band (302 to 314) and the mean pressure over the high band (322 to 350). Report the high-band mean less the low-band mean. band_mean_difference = 26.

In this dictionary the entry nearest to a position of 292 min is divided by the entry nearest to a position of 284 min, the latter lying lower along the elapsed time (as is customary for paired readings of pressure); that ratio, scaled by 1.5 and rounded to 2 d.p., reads 1.47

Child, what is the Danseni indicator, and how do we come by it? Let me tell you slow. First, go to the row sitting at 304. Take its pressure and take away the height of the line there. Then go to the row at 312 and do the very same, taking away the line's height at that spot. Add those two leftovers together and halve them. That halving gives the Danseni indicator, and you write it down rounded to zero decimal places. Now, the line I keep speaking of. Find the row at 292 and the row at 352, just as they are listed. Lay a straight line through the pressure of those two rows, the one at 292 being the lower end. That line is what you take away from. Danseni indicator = -15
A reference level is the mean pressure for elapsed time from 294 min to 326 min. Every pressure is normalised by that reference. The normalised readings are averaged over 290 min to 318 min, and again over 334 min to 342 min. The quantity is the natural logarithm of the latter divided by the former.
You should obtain 0.18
